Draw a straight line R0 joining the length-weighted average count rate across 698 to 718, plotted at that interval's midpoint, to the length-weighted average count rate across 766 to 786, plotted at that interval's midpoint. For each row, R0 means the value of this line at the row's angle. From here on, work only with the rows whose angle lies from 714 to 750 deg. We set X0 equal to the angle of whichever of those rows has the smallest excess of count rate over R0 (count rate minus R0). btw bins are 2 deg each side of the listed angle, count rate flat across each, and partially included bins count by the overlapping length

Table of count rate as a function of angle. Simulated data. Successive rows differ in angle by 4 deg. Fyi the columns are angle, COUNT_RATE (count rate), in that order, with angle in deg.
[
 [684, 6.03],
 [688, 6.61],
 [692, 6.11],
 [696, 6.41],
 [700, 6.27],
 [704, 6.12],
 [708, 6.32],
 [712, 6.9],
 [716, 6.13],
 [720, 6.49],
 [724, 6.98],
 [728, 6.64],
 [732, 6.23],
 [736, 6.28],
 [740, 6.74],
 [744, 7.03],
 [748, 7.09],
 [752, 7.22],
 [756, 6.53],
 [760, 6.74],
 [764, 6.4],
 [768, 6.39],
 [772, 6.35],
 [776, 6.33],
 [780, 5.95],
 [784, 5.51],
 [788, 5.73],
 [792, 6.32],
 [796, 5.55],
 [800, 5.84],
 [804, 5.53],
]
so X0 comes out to 716 deg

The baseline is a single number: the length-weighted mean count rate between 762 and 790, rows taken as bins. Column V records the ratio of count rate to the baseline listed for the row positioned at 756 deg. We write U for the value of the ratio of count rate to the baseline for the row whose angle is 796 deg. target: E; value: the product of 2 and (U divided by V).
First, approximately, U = 0.91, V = 1.07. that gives 1.7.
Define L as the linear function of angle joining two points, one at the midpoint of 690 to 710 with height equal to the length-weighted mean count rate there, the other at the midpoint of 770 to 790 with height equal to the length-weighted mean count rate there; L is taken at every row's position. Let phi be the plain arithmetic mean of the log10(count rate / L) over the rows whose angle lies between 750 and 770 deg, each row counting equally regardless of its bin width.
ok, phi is 0.042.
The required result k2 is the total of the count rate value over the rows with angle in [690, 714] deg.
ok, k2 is 38.1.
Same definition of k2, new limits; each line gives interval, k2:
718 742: 39.4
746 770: 40.4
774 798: 35.4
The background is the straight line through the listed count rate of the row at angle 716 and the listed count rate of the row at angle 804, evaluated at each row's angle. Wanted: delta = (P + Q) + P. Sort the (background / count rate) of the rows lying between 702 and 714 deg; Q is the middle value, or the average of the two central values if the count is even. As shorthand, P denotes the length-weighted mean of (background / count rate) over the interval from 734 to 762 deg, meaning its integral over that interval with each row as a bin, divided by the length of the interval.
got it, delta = 2.72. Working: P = 0.87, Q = 0.979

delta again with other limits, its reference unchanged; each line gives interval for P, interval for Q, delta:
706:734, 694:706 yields 2.87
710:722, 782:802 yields 2.87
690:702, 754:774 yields 2.91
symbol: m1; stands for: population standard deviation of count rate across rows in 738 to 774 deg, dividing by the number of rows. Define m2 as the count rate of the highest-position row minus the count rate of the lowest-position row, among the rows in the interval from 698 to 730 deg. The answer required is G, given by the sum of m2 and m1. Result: 0.68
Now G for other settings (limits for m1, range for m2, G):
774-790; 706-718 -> 0.11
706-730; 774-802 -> -0.19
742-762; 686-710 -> -0.04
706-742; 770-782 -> -0.11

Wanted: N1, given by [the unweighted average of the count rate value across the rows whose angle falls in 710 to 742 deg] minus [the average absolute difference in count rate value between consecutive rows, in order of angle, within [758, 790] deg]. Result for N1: 6.34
